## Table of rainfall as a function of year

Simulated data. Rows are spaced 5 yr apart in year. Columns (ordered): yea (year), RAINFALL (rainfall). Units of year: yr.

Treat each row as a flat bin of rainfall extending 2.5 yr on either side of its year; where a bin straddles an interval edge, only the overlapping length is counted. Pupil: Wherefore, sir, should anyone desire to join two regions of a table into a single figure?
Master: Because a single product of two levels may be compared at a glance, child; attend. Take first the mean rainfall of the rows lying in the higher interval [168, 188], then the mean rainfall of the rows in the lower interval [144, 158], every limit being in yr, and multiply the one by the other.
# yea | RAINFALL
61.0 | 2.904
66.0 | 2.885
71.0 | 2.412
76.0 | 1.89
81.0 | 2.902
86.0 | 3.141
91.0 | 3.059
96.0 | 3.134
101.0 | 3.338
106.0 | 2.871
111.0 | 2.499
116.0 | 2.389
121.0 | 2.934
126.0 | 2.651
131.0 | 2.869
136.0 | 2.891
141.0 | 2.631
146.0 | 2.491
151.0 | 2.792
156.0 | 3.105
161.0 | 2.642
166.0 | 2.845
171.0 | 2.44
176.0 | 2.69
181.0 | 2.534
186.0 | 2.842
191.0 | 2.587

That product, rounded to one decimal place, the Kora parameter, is 7.3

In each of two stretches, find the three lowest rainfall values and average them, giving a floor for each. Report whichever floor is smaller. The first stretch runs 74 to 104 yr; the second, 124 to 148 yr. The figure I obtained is 2.59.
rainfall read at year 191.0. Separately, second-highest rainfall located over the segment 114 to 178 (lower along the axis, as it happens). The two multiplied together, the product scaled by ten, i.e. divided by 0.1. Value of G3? 75.9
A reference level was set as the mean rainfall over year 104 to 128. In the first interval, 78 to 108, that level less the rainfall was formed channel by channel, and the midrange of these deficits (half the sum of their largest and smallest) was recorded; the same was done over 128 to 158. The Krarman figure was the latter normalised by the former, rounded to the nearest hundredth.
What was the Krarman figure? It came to 0.30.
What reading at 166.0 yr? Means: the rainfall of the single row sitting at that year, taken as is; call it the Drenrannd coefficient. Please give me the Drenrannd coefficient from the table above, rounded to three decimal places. 2.845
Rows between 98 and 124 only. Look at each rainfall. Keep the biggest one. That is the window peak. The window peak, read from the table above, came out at 3.338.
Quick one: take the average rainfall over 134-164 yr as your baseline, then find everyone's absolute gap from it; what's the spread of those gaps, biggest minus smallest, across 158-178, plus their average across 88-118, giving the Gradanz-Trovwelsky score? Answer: 0.58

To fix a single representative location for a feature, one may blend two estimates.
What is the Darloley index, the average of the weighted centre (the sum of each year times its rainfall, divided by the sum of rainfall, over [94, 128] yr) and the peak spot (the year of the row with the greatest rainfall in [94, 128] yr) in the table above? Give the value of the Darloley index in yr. 105.7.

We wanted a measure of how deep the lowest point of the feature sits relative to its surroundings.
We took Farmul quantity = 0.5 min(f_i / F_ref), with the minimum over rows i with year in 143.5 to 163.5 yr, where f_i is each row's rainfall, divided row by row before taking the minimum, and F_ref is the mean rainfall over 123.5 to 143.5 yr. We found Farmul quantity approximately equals 0.451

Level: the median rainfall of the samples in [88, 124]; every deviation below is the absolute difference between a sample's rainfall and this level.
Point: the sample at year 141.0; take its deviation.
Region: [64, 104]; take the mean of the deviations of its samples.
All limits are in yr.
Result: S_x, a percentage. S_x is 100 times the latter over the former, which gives 107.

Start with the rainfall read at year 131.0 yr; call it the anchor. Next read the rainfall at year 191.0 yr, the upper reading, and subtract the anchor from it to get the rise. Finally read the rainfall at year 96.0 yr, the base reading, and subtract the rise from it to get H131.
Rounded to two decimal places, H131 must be 3.42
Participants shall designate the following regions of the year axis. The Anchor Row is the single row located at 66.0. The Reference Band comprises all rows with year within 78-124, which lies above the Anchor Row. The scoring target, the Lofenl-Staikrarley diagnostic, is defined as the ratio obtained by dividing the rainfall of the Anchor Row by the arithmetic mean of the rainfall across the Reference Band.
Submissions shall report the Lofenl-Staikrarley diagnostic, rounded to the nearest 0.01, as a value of 0.99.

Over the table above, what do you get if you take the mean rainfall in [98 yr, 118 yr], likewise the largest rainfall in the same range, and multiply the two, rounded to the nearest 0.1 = 9.3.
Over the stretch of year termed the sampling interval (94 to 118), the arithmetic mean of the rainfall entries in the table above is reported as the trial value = 2.85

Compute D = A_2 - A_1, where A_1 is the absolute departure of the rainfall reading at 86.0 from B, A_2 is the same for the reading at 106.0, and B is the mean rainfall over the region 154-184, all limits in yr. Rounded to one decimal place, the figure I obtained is -0.3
